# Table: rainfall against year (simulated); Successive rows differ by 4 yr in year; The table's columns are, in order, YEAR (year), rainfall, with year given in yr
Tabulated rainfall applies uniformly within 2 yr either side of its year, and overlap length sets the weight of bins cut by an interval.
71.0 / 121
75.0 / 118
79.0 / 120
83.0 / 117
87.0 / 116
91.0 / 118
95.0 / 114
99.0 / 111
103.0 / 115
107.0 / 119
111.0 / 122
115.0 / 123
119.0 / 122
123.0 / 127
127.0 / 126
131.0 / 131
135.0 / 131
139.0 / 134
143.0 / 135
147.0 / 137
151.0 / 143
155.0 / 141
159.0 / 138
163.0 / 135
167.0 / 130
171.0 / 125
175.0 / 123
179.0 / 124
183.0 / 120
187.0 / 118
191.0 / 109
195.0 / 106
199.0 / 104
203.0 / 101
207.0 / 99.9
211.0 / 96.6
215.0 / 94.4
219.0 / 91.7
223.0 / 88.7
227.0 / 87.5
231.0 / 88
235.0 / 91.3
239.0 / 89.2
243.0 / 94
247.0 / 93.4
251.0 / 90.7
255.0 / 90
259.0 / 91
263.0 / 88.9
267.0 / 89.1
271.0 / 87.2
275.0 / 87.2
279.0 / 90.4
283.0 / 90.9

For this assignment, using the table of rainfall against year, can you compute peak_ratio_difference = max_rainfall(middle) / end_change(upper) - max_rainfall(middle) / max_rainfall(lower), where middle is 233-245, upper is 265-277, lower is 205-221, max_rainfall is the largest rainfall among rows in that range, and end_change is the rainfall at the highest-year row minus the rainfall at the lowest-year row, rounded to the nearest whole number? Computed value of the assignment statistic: -50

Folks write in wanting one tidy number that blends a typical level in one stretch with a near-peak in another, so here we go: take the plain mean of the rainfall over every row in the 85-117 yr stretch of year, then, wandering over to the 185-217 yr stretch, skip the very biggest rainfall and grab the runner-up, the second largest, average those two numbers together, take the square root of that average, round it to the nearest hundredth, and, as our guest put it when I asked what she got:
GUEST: 10.64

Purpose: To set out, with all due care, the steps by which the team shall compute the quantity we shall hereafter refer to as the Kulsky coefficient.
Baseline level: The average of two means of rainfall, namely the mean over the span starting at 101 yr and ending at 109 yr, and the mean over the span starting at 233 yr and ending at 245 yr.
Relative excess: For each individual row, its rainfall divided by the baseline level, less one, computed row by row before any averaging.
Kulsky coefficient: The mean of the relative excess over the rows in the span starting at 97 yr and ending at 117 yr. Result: 0.13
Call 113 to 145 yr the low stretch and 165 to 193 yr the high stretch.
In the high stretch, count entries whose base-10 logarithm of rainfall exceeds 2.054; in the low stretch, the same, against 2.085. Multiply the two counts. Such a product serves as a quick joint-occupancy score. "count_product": 48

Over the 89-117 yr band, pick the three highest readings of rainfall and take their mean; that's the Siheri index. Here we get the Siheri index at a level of 121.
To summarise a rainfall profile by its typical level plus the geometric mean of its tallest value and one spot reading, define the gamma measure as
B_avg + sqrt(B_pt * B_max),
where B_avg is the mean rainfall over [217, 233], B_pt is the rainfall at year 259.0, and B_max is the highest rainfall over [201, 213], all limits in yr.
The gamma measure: 185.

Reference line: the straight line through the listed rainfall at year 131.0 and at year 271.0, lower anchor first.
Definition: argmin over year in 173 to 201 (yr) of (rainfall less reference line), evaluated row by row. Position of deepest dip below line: 199.0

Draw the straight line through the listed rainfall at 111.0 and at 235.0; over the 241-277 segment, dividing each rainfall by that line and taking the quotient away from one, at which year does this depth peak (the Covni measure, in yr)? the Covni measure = 251.0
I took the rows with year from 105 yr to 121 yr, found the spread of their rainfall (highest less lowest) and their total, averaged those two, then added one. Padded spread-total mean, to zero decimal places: 246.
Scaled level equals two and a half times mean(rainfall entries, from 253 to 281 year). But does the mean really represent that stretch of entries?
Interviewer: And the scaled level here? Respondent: 223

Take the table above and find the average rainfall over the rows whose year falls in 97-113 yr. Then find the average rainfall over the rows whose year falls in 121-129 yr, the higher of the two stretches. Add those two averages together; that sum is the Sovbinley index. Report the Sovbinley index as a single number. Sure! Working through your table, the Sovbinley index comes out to 243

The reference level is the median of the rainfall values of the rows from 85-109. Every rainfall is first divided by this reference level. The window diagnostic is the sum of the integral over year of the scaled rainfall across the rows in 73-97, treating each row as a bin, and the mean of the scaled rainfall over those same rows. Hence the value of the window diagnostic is 25.4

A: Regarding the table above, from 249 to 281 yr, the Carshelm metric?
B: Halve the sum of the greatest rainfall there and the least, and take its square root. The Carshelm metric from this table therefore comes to 9.4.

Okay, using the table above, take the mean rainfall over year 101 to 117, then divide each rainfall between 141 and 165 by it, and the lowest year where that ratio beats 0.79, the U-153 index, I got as 143.0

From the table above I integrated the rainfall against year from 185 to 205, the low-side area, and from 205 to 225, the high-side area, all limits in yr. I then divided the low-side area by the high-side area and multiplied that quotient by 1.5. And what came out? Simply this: 1.71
